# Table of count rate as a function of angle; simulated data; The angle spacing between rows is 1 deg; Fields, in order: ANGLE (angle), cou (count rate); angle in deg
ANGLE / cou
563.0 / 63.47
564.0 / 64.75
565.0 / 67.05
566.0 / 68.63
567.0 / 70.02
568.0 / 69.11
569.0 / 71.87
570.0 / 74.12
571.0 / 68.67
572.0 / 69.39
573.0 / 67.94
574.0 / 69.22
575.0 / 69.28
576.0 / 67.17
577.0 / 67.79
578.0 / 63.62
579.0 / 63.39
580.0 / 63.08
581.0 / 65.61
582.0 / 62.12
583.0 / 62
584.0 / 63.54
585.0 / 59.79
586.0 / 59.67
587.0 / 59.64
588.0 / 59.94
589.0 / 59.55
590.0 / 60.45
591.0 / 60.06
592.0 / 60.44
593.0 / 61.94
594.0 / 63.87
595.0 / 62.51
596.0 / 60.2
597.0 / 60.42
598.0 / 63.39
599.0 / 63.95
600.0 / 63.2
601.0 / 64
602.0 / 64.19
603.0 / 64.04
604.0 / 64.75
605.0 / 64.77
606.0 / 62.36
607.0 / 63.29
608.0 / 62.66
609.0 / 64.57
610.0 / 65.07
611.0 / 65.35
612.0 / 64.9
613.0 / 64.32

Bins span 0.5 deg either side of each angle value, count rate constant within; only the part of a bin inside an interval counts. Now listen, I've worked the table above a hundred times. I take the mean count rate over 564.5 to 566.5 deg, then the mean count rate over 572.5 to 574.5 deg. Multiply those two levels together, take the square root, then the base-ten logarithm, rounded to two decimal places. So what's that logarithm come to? 1.83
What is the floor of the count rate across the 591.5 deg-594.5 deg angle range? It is 60.44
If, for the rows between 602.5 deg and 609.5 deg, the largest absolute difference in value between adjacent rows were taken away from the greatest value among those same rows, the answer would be 62.4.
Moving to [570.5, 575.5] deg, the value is 67.9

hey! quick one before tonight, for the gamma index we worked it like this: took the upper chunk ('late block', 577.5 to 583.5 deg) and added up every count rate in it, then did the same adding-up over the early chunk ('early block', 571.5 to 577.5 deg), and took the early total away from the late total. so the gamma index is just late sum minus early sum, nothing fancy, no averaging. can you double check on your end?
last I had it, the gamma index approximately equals -31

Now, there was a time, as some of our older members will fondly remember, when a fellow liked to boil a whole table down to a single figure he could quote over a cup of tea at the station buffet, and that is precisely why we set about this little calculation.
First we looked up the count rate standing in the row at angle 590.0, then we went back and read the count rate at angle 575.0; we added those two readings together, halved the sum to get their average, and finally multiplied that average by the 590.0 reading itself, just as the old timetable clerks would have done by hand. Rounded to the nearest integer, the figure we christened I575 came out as 3921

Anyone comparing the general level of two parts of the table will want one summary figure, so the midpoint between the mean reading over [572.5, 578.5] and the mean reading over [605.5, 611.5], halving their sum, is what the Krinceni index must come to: 66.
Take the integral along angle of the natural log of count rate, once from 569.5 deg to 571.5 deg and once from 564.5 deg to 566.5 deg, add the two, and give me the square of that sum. 288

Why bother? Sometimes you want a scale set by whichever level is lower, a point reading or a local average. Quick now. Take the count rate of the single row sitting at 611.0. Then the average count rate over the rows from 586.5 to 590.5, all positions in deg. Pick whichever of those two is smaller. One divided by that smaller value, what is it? 0.0167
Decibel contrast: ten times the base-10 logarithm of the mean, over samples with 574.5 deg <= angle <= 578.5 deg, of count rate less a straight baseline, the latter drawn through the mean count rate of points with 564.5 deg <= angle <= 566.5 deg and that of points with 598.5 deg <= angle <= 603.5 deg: -4.5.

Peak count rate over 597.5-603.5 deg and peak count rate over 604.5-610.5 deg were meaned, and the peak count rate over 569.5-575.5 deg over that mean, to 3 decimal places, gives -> 1.147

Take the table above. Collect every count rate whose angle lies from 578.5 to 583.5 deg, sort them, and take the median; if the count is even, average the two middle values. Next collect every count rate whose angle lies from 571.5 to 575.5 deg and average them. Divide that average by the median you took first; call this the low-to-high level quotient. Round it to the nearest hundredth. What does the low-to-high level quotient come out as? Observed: 1.09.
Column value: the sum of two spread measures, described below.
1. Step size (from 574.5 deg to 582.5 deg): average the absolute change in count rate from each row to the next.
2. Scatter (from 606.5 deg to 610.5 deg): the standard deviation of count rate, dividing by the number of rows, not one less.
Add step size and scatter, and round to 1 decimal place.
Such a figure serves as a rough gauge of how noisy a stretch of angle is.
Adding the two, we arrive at 2.9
